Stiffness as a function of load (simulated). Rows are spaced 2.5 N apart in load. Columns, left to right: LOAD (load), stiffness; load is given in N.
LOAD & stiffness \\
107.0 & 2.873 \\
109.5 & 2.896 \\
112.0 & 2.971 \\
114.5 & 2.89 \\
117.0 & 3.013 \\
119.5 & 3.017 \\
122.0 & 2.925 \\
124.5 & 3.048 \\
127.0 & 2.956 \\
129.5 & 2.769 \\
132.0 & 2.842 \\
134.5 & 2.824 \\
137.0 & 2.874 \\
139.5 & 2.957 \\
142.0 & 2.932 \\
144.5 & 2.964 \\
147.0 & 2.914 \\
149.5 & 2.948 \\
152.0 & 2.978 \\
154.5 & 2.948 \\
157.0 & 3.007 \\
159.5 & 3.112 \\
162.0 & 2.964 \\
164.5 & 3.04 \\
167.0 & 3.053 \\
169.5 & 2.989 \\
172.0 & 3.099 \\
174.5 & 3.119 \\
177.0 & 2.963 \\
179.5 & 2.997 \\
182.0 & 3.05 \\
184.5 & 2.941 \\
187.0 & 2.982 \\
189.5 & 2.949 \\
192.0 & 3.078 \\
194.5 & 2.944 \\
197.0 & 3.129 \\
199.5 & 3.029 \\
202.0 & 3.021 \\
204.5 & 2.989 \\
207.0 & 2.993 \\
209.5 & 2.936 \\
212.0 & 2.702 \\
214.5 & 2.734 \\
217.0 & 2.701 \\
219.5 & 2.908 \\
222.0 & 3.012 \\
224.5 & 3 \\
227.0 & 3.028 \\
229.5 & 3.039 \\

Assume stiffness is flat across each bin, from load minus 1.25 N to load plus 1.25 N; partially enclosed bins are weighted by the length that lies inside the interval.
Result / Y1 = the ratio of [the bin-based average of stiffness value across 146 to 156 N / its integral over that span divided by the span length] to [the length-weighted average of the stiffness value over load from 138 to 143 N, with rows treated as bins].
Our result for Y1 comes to 1.00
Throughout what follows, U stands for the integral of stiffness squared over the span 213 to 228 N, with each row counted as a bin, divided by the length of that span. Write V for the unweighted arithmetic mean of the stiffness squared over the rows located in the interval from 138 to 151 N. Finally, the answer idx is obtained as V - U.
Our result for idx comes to 0.3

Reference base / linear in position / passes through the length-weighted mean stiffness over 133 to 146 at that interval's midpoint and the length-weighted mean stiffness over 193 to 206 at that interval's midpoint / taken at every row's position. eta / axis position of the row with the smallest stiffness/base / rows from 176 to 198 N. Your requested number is 194.5 N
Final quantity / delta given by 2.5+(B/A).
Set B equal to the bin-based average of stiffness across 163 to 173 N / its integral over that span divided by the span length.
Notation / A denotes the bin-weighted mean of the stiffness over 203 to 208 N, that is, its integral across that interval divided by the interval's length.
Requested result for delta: 3.52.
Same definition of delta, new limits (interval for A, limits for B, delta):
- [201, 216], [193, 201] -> 3.55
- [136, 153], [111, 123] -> 3.51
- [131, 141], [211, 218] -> 3.44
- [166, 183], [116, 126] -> 3.49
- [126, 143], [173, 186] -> 3.55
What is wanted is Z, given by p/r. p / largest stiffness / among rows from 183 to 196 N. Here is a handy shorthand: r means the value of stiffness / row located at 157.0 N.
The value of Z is 1.02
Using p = 3.078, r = 3.007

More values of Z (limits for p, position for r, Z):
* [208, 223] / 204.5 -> 1.01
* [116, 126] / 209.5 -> 1.04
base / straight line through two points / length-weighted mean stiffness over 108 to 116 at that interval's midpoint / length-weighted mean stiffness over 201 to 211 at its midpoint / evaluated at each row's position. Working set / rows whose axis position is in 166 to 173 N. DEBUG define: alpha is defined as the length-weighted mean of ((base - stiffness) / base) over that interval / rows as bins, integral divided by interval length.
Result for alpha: -0.03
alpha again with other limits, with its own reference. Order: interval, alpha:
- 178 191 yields -0.01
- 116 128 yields -0.02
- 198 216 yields 0.02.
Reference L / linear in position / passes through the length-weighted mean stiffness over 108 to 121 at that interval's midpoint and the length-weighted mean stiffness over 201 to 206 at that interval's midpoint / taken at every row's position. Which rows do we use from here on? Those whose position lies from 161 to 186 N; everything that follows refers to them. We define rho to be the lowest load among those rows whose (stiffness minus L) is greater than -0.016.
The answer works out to 164.5 N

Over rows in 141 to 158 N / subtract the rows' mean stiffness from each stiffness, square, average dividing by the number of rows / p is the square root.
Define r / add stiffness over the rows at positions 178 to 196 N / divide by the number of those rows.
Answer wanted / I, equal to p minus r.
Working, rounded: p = 0.028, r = 2.99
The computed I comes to -2.96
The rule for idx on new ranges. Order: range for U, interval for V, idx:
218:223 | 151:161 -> 0.4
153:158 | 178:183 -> 0.3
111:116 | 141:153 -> 0.1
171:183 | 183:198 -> -0.2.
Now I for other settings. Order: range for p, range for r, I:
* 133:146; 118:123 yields -2.92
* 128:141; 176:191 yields -2.92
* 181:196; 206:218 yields -2.76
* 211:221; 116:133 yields -2.85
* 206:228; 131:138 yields -2.72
